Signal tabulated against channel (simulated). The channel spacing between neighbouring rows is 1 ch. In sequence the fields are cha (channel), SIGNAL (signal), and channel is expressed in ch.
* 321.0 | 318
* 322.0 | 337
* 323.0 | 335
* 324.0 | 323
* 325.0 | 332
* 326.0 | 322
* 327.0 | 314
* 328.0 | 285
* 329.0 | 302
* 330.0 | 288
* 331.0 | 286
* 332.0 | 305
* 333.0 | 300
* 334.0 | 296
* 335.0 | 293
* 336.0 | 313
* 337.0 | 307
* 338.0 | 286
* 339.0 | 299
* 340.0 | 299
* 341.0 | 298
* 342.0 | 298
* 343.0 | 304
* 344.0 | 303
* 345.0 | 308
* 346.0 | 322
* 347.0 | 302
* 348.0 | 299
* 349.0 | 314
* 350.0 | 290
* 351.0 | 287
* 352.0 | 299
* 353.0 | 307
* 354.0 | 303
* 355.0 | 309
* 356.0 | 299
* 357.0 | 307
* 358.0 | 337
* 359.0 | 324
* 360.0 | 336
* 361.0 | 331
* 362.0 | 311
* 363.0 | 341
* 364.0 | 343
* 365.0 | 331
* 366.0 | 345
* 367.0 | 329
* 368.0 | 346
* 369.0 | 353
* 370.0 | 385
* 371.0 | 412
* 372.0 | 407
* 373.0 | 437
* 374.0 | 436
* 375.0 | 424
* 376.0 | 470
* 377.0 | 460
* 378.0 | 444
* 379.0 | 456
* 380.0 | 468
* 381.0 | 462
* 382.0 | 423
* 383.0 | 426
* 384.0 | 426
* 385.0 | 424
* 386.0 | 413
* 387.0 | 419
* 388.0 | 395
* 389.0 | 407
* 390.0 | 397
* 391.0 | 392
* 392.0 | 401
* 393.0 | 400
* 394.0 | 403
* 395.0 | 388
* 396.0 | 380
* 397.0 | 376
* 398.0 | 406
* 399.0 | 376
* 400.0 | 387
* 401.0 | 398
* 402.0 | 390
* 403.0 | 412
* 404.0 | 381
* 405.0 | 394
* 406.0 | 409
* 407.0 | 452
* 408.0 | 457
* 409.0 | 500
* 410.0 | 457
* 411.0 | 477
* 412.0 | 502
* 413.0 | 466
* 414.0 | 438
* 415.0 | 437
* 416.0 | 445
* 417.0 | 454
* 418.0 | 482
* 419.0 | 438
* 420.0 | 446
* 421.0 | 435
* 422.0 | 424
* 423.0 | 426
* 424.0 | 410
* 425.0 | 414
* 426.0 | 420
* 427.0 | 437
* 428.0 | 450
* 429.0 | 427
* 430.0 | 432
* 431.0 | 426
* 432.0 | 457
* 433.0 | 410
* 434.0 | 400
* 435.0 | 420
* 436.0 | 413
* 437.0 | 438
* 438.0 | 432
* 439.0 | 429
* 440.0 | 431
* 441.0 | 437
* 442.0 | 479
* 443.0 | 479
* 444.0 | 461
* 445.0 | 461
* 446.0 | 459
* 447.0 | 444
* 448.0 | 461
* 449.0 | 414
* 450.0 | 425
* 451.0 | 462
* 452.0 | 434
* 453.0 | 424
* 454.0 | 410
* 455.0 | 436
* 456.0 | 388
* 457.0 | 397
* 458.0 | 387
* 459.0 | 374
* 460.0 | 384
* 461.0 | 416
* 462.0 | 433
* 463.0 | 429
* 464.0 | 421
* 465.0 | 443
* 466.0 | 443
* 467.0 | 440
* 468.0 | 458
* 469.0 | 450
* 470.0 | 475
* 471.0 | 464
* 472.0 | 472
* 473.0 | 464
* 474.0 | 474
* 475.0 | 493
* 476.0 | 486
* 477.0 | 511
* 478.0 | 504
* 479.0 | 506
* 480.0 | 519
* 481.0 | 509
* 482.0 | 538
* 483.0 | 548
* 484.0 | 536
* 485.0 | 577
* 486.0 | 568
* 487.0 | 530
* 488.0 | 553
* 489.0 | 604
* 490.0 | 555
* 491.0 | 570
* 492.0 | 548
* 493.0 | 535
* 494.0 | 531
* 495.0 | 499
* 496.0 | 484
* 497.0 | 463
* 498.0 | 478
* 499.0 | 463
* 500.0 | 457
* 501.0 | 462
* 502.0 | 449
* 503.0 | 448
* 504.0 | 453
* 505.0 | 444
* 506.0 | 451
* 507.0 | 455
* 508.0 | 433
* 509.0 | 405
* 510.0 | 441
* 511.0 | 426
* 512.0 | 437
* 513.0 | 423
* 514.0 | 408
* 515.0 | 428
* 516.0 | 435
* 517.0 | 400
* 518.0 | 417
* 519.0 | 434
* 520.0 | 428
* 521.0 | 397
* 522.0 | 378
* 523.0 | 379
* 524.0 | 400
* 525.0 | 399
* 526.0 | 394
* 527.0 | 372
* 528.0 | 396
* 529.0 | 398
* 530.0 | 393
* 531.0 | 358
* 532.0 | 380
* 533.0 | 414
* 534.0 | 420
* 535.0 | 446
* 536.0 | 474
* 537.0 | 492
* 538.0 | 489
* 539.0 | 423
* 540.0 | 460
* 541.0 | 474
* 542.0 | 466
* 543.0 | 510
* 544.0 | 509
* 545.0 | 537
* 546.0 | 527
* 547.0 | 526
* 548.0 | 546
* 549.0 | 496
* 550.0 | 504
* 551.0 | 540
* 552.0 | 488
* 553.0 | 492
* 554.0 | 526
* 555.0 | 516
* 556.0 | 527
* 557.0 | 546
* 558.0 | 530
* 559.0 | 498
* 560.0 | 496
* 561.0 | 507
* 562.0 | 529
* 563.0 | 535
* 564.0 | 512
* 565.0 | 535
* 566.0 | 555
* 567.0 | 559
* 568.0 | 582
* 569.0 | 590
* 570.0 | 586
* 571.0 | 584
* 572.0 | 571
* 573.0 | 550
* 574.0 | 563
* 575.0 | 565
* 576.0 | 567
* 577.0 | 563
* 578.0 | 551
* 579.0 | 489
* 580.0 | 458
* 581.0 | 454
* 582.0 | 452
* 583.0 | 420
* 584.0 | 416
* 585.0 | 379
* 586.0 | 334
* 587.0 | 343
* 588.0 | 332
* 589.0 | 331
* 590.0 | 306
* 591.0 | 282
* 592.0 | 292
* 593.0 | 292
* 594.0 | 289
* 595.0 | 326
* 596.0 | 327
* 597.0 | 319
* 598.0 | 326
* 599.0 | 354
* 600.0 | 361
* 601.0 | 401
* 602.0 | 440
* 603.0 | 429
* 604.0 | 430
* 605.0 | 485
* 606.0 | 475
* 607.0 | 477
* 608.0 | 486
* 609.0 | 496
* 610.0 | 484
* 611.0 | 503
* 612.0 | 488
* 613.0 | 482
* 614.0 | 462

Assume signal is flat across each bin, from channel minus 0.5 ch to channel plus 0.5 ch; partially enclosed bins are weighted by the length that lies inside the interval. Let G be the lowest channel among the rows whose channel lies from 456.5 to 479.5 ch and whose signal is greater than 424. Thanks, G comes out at 462.0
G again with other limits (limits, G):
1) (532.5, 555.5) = 535.0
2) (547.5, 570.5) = 548.0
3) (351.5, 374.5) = 373.0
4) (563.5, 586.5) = 564.0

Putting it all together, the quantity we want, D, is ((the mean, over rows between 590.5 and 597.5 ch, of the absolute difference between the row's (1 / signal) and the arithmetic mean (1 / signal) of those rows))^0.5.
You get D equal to 0.0136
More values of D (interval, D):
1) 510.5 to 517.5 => 0.0078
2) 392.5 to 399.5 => 0.0086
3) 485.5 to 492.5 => 0.0072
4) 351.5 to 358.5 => 0.0090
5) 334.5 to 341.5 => 0.0082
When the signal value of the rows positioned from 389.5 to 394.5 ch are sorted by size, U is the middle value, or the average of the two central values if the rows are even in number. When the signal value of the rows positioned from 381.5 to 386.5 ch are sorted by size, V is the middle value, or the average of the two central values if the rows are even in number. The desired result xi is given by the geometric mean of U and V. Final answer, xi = 412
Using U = 400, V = 424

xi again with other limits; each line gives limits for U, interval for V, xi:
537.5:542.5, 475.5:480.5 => 486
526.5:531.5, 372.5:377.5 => 414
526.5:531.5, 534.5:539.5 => 432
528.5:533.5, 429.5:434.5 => 409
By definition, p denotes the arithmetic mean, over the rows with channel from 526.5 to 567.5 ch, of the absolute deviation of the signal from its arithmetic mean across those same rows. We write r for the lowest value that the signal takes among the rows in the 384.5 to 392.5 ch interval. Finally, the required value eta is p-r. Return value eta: -347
